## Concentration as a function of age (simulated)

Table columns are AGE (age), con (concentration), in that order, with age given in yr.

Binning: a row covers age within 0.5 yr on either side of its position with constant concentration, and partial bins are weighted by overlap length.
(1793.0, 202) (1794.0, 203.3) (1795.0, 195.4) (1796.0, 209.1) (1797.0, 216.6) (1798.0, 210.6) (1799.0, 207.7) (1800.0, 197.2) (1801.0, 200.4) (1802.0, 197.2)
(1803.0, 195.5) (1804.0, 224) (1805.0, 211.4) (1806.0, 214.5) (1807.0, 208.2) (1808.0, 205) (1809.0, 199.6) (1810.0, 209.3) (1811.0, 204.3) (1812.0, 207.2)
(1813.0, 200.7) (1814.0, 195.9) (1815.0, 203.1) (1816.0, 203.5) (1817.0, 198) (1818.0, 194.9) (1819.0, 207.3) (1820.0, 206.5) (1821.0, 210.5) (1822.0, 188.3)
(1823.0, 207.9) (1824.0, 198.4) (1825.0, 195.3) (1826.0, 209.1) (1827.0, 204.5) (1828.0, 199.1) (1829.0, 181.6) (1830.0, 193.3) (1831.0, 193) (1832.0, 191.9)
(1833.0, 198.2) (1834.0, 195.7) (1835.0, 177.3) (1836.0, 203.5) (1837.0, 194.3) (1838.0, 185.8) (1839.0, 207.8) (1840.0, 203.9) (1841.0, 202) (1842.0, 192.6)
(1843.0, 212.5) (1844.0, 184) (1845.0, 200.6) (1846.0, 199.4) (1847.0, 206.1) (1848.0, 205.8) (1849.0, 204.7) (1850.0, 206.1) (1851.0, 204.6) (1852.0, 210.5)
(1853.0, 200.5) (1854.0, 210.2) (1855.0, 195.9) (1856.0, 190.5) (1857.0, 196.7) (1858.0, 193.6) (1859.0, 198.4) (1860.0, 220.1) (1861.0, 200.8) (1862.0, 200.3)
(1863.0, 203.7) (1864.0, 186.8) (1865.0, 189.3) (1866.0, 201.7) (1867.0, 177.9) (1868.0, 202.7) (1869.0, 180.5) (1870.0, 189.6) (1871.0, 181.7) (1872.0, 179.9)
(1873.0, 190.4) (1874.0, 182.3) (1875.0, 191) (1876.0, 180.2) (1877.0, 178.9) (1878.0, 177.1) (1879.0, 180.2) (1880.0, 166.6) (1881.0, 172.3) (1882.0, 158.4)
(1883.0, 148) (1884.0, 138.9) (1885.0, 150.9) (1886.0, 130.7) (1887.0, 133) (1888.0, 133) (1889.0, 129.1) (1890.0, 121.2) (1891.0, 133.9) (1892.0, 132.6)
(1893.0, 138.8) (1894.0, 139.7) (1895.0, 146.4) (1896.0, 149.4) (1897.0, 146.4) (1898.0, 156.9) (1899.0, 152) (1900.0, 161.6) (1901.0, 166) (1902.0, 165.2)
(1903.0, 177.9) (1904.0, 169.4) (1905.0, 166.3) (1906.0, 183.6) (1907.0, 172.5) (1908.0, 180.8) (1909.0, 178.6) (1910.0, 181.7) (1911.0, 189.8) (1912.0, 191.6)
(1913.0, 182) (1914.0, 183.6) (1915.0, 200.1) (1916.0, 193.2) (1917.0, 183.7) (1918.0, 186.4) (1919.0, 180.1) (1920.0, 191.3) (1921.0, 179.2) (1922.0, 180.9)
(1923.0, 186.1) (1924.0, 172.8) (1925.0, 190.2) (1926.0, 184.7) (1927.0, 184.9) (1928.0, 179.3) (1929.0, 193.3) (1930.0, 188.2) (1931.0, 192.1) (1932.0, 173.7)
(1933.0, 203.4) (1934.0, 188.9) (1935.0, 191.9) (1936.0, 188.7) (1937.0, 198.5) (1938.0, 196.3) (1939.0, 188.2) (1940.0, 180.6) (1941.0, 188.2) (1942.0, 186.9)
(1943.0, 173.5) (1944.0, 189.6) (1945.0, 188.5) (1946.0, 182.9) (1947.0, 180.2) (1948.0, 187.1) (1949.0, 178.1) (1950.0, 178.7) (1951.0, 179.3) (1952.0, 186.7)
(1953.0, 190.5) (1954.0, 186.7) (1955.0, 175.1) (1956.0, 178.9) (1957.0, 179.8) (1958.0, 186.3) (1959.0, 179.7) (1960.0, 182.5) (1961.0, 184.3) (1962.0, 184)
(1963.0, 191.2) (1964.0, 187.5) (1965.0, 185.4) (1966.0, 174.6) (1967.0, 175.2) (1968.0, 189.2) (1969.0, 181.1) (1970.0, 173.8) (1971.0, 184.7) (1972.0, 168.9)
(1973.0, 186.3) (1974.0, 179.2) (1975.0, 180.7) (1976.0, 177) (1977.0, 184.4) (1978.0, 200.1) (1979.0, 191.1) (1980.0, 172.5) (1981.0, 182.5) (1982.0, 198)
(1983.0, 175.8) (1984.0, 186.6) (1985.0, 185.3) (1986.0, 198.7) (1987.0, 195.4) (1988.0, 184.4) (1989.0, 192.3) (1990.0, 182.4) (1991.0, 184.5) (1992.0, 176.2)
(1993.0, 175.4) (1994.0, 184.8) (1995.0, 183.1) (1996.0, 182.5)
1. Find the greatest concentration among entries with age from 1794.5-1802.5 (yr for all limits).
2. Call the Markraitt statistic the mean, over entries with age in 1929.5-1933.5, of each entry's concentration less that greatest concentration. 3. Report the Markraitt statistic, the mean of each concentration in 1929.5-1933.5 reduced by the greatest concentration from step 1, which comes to -27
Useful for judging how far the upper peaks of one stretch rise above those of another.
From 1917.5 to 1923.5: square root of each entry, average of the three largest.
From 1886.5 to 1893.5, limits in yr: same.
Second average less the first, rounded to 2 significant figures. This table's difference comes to -2.1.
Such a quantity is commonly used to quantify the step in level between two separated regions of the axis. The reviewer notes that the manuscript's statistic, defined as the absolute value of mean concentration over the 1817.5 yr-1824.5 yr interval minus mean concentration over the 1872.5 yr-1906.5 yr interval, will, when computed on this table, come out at 45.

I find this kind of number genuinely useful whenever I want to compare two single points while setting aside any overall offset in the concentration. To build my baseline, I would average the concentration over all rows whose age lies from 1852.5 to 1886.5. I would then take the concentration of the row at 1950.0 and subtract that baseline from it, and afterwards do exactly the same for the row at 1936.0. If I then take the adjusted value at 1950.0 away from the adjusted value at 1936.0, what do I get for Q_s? 10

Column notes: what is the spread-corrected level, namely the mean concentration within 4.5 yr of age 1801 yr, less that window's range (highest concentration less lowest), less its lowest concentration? -17.3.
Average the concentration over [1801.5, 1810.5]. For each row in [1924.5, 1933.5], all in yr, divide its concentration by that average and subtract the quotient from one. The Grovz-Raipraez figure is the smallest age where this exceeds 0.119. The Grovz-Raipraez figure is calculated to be 1928.0 yr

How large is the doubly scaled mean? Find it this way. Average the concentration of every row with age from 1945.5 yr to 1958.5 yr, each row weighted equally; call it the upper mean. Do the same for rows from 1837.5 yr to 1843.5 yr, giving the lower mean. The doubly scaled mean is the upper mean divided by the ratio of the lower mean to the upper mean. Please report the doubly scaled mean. 166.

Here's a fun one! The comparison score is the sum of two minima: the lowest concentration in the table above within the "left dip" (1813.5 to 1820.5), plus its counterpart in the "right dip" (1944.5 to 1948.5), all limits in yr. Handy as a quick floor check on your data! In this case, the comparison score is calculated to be 375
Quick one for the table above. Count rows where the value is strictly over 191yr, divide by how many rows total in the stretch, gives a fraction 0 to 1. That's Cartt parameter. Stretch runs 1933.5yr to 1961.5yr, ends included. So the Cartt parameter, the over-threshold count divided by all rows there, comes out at 0.11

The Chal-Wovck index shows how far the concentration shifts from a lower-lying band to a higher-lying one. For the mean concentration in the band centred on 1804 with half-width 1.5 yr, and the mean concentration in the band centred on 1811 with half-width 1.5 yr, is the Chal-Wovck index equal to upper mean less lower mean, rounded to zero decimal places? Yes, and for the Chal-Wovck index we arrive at -3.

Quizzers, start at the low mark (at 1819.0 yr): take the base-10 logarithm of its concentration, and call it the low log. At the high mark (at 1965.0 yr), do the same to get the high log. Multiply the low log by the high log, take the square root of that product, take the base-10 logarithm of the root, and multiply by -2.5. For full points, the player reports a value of -0.901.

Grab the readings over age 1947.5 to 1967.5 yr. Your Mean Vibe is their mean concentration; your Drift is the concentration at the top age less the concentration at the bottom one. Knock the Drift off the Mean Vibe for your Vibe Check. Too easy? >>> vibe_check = 194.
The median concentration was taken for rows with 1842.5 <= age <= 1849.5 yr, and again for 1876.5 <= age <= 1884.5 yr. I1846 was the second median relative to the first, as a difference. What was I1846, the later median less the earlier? -35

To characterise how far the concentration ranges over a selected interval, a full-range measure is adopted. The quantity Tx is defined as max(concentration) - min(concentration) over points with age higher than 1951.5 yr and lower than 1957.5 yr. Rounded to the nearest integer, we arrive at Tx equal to 15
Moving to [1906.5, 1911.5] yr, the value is 17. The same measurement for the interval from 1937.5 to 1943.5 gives 23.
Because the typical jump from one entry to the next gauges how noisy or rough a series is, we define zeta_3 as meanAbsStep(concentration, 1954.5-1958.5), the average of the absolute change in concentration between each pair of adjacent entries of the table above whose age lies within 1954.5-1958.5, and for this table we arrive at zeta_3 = 3.7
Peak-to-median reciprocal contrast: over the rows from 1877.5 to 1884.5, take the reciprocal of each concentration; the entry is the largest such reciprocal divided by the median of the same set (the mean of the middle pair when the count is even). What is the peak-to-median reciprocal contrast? 1.20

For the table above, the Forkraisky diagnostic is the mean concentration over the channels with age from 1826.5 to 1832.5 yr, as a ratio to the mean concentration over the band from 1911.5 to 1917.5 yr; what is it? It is 1.03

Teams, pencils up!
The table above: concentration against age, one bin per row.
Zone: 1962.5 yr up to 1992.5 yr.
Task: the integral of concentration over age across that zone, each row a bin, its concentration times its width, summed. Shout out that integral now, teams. 5525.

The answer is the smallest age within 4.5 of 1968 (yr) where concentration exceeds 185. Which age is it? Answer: 1964.0 yr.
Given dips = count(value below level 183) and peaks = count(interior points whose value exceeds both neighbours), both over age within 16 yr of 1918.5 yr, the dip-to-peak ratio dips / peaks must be 1.2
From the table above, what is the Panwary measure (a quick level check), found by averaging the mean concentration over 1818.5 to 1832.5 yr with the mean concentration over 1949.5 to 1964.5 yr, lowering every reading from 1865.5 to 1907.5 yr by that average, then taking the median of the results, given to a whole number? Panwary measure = -25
